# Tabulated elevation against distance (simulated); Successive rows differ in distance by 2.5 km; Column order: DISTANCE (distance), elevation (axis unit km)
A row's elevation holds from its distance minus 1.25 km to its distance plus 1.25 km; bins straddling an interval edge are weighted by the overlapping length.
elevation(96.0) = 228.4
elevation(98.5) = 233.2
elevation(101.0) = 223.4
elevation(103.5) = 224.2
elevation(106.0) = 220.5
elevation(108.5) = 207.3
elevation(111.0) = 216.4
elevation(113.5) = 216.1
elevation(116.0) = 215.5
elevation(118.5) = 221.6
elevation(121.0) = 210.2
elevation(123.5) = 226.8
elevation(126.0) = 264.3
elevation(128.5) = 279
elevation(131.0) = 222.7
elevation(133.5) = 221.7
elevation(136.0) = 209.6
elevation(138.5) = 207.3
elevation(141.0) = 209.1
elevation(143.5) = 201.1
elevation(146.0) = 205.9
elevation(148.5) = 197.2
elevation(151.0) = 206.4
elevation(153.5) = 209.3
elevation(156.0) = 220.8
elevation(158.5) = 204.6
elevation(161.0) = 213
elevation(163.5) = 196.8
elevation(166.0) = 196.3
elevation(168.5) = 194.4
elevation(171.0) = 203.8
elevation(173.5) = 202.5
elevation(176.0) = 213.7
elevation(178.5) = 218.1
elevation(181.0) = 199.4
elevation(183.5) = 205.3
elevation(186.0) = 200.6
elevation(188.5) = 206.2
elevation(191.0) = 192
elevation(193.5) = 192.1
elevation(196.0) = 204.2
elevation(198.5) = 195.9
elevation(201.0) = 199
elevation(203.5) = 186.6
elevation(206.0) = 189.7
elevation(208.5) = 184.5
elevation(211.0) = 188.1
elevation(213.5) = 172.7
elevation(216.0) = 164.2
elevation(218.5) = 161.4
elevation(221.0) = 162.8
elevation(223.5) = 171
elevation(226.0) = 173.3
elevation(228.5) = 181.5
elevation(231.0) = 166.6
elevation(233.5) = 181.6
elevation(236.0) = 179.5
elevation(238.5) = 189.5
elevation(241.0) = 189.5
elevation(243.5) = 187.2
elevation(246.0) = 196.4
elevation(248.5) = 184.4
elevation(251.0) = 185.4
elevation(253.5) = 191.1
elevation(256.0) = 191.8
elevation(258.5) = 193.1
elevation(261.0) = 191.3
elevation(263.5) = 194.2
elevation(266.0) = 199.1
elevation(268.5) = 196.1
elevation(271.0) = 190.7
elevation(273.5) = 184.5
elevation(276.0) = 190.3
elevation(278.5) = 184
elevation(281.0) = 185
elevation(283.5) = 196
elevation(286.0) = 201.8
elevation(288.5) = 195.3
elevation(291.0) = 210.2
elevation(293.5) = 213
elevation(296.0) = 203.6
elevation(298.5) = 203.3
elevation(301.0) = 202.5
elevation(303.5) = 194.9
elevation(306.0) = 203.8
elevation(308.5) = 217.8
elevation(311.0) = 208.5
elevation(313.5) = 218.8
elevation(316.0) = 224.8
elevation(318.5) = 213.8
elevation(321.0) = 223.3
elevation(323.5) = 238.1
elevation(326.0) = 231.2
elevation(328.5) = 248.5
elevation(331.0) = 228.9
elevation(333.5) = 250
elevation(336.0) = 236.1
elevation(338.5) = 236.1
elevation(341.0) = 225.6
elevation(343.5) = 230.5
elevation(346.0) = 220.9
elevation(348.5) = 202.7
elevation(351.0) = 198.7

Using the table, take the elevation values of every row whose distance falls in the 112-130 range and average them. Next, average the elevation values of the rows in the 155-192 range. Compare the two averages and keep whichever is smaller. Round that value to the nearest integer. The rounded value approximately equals 204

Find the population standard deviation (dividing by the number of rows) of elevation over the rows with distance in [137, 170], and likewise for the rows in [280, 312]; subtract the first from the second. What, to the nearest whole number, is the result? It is 1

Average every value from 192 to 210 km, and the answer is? 193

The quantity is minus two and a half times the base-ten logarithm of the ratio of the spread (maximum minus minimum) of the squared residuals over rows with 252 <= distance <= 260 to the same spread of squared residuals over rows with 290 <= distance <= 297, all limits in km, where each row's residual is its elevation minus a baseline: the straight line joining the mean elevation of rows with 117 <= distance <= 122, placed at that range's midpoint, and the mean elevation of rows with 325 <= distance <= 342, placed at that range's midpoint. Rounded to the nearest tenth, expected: 1.6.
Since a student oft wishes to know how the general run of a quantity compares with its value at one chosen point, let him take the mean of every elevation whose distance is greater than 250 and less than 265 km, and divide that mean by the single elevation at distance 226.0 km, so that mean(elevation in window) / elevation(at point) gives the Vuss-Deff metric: 1.10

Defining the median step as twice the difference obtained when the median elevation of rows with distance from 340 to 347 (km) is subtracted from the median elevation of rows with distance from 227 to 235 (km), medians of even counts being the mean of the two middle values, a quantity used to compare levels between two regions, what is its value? -88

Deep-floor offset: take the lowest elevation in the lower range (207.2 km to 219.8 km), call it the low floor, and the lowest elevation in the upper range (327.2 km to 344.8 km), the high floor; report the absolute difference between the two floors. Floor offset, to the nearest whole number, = 64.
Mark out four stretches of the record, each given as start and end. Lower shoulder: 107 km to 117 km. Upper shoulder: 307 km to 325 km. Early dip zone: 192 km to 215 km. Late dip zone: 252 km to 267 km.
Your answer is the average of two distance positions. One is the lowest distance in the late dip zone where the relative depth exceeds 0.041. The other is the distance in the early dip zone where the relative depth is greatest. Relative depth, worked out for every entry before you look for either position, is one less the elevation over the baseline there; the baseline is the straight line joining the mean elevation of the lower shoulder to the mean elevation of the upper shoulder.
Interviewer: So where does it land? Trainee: 233.5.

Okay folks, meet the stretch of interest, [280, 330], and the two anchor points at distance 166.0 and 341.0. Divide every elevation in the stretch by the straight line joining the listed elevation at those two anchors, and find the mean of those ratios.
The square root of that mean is 0.98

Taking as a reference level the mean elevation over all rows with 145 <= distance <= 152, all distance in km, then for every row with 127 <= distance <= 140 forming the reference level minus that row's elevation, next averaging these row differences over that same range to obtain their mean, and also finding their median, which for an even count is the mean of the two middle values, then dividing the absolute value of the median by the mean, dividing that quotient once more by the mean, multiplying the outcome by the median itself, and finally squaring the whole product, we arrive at 0.3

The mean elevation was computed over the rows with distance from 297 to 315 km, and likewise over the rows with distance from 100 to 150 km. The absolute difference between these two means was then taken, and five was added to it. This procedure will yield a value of 18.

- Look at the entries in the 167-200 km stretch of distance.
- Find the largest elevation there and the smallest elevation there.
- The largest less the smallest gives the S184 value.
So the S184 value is 26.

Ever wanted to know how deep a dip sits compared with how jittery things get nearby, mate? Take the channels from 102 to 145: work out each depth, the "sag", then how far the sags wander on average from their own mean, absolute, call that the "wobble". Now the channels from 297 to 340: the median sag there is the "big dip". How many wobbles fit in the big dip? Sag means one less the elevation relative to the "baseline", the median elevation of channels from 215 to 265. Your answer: -3.0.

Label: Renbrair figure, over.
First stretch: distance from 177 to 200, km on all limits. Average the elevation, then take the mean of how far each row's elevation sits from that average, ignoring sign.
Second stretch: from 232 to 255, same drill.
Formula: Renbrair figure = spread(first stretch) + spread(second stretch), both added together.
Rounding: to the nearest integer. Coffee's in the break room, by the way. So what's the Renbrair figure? 10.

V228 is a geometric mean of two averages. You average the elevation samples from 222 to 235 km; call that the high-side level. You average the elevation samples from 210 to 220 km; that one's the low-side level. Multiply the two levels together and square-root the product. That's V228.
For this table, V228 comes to 173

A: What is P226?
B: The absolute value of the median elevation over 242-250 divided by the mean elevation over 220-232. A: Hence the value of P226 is 1.09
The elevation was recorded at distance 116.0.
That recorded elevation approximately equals 215.5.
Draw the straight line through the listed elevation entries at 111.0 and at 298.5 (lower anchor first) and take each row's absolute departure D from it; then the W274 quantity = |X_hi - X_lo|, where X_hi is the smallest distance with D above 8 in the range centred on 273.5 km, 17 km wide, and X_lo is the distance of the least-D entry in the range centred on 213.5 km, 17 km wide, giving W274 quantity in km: 62.5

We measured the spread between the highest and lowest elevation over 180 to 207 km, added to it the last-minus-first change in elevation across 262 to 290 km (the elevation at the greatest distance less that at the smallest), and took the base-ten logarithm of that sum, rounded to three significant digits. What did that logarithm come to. 1.32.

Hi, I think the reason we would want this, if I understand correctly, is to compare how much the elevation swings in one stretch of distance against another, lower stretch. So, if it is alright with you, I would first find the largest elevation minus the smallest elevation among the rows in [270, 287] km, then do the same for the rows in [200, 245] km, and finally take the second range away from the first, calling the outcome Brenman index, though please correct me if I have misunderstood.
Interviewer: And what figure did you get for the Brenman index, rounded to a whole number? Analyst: -20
